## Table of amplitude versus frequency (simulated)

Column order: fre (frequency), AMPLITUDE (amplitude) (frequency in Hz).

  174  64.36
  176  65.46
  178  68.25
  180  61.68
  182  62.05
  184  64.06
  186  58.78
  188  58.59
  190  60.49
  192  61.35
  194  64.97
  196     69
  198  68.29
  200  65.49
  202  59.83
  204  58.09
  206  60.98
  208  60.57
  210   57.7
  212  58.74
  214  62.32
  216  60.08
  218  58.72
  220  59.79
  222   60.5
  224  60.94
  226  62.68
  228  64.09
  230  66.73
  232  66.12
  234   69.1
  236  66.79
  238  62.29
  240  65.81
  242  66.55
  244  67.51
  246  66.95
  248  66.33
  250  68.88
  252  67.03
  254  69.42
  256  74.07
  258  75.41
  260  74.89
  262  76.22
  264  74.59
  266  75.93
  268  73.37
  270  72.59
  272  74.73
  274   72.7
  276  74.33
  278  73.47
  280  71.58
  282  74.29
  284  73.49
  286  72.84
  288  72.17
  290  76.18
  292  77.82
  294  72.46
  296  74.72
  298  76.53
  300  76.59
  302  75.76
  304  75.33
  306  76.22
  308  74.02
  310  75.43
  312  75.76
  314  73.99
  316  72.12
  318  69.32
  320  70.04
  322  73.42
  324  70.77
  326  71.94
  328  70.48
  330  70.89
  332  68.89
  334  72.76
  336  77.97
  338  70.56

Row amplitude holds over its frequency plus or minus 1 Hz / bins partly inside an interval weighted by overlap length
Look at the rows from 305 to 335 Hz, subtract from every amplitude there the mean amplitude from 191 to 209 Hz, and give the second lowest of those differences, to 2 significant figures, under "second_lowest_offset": 6.1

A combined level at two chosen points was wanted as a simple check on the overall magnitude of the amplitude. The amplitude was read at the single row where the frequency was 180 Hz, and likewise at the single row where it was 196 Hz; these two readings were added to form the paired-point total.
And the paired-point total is 131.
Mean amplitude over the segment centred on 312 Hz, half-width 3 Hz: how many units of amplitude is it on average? 75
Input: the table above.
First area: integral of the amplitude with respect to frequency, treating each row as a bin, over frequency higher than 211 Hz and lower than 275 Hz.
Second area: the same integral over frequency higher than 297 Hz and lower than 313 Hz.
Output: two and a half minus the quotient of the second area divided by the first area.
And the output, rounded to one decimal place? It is 2.2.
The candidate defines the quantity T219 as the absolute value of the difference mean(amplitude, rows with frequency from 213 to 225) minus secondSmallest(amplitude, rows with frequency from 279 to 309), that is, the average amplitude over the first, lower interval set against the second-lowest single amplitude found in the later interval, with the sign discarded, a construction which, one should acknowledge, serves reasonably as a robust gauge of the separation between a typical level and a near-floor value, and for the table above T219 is 12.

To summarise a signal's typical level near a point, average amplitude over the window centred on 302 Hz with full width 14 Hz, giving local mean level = 76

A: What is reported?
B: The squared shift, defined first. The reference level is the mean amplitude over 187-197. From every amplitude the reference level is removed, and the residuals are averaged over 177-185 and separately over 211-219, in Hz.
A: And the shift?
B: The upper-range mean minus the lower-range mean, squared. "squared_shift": 16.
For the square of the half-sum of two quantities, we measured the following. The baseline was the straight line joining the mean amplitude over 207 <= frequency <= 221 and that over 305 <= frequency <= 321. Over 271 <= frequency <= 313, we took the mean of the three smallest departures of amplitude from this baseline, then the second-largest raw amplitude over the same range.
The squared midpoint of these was 1535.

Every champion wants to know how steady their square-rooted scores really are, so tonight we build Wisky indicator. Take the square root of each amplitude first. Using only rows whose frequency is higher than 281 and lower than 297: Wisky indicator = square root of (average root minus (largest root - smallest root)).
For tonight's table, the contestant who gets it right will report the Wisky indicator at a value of 2.88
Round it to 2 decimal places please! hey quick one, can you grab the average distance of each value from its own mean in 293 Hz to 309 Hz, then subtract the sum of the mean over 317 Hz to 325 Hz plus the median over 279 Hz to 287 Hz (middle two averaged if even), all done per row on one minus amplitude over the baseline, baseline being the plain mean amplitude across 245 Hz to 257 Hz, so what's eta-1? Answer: 0.11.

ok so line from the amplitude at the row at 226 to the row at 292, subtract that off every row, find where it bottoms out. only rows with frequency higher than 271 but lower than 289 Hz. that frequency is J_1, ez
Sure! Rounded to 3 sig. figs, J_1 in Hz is 288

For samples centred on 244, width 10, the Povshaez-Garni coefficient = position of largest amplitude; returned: 244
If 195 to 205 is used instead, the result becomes 196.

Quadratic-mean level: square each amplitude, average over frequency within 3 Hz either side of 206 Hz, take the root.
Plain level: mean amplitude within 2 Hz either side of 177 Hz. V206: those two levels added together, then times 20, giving 2535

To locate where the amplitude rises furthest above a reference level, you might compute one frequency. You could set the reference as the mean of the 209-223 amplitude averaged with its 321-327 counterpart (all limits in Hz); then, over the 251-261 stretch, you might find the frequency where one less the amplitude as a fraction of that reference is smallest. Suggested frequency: 258 Hz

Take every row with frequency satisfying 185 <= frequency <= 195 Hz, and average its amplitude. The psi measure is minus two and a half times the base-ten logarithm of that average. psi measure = -4.46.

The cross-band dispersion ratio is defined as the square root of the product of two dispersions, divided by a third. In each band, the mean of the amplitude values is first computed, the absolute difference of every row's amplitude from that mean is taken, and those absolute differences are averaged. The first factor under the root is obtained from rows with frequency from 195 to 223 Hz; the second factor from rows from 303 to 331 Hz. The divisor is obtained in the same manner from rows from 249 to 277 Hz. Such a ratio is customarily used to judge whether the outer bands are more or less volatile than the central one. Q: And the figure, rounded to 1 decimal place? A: 1.1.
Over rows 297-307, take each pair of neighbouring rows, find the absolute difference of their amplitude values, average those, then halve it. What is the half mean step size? 0.28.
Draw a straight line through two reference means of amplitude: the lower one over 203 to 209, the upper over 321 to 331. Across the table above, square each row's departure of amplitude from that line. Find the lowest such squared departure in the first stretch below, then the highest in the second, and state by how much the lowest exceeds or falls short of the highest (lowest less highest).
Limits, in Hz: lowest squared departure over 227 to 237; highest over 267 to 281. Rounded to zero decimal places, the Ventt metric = -67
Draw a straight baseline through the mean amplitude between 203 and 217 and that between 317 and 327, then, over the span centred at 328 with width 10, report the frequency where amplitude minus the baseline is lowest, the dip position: 332 Hz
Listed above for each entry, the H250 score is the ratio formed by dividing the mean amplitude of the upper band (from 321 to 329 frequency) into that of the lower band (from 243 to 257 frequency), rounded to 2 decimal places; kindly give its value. 0.96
